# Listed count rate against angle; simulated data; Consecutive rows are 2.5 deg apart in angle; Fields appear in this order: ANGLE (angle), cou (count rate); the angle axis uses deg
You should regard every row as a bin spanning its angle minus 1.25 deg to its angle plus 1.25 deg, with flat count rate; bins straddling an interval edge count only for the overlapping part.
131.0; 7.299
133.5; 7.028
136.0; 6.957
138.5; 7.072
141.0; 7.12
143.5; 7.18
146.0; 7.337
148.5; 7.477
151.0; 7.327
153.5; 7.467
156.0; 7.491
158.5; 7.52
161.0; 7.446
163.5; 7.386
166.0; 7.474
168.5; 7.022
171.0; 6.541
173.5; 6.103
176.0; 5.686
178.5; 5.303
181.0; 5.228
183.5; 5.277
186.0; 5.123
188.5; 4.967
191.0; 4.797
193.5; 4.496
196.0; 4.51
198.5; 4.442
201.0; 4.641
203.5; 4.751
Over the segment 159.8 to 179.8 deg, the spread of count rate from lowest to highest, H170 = 2.2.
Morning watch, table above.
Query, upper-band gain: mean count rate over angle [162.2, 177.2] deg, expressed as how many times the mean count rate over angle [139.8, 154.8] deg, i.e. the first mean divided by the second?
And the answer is 0.92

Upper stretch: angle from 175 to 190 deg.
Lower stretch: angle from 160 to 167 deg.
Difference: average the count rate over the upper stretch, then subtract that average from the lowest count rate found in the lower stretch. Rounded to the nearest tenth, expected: 2.1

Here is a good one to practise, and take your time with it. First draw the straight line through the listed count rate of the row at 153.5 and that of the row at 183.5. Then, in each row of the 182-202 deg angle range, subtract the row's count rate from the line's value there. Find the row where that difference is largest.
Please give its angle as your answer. 193.5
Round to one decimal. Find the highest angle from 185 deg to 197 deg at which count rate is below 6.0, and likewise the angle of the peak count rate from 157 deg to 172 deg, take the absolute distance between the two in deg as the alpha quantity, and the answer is 37.5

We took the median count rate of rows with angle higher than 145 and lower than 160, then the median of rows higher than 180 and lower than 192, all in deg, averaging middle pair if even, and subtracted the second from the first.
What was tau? 2.3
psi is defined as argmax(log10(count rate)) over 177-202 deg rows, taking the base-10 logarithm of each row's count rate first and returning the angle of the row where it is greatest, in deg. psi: 178.5 deg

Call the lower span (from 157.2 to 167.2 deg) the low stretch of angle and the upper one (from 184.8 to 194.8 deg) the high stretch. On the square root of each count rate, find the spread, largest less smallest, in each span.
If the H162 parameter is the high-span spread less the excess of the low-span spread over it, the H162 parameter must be 0.26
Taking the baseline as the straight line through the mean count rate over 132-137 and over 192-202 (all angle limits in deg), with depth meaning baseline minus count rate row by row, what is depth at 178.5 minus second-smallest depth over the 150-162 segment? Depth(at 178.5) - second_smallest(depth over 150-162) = 1.4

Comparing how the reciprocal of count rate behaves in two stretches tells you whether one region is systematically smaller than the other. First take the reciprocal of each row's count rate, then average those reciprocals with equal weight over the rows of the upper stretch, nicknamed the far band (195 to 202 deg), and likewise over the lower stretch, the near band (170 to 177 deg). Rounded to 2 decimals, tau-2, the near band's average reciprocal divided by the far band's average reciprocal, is 0.74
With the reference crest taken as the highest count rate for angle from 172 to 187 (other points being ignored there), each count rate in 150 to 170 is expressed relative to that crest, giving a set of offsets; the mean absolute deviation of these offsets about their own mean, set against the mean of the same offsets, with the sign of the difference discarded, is 1.2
